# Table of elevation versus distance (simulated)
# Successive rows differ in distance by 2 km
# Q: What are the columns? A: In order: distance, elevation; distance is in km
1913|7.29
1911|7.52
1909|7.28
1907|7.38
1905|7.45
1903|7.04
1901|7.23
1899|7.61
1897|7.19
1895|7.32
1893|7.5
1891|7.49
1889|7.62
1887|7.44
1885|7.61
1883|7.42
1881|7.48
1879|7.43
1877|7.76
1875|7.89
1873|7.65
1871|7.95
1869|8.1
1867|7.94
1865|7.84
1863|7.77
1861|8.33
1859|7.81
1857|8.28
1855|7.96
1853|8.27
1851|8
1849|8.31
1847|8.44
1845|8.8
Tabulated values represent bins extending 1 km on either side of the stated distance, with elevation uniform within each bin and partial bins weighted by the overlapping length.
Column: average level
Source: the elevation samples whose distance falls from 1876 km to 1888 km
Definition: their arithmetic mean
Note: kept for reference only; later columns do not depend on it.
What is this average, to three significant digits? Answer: 7.52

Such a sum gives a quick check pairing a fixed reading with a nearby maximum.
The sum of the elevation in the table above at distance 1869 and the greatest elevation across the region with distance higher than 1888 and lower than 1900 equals 15.7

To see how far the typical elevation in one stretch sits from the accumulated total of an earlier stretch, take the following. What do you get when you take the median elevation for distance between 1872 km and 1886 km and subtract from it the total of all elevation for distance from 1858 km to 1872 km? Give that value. -48.1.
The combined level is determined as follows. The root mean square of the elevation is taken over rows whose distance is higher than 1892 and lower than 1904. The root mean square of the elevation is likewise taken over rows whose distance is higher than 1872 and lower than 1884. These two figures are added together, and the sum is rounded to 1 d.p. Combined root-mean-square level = 14.9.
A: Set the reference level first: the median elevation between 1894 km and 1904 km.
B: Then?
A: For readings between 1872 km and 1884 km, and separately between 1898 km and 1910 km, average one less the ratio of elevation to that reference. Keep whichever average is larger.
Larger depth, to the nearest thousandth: -0.014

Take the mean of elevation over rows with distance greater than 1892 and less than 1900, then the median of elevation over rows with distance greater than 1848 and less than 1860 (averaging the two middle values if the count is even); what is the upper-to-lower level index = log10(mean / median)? -0.041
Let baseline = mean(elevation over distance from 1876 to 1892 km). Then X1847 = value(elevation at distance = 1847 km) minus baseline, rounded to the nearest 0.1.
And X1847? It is 0.9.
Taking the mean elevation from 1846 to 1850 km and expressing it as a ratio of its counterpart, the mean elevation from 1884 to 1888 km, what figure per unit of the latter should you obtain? 1.11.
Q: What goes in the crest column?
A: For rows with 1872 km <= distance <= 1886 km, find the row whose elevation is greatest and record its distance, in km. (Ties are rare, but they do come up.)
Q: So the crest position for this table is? 1875 km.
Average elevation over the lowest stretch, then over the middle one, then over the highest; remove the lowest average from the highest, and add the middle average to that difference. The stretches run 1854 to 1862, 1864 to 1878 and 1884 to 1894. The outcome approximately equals 7.3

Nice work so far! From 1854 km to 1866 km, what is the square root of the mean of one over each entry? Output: 0.354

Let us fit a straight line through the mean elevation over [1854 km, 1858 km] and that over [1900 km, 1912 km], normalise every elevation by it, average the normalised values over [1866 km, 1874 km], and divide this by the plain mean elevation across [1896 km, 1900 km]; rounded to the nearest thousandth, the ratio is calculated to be 0.135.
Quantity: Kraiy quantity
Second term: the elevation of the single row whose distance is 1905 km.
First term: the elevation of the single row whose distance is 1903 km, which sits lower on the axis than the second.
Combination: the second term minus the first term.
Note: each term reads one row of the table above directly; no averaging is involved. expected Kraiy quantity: 0.41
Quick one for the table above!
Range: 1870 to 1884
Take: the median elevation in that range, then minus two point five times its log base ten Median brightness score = -2.21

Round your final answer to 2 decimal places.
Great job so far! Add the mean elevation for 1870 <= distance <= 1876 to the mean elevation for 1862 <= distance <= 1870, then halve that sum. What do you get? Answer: 7.87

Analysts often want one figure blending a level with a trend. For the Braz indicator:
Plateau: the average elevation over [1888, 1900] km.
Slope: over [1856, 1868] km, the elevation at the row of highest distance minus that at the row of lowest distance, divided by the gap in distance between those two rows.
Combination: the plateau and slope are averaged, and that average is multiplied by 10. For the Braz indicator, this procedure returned 37.1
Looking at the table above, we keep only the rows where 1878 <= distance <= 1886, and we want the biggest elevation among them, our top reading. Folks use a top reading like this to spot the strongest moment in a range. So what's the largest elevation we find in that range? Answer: 7.61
